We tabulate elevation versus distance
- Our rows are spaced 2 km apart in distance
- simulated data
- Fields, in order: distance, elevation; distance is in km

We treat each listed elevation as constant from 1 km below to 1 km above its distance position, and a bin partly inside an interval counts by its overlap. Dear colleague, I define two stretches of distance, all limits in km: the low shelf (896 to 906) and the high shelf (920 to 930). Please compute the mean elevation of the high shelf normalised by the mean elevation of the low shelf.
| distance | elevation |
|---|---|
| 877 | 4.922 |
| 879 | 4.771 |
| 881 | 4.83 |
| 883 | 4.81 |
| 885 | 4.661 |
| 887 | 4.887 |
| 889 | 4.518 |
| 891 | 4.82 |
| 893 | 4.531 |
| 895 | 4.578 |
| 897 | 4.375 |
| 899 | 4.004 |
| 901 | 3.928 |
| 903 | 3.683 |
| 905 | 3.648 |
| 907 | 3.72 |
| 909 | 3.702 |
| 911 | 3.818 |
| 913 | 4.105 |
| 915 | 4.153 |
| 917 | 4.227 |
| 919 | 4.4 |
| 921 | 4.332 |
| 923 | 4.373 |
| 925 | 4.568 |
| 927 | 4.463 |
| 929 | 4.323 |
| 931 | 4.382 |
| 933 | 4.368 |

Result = 1.1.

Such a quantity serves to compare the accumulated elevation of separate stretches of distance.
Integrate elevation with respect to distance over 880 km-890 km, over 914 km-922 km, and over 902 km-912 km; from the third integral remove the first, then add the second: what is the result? 24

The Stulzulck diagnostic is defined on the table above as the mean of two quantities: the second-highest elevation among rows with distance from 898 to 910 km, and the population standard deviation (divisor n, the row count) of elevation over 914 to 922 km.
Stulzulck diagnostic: 2.01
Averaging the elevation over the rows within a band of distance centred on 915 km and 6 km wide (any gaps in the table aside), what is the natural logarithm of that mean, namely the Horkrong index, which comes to 1.43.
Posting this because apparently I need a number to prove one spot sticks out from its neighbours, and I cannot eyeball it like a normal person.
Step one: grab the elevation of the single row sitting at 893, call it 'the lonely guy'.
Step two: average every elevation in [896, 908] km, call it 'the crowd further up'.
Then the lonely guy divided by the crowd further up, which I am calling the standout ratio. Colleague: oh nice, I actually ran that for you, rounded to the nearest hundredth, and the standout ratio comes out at 1.16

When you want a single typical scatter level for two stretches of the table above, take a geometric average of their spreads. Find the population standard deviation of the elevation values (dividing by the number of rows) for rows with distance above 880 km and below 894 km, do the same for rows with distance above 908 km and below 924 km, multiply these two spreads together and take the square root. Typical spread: 0.18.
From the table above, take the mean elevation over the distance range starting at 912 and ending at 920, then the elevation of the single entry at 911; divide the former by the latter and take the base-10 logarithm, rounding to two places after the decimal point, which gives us 0.04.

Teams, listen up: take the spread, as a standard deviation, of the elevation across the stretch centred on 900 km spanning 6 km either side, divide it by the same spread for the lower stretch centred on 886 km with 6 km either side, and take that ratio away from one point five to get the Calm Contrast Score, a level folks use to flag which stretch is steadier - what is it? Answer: -1.2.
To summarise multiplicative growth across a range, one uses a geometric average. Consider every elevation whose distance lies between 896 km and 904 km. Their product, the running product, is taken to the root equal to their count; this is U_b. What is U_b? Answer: 4.0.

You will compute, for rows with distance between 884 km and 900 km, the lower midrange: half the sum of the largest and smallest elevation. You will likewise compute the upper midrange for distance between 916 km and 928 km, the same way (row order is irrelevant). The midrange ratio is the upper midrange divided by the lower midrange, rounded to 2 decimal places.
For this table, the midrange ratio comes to 0.99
